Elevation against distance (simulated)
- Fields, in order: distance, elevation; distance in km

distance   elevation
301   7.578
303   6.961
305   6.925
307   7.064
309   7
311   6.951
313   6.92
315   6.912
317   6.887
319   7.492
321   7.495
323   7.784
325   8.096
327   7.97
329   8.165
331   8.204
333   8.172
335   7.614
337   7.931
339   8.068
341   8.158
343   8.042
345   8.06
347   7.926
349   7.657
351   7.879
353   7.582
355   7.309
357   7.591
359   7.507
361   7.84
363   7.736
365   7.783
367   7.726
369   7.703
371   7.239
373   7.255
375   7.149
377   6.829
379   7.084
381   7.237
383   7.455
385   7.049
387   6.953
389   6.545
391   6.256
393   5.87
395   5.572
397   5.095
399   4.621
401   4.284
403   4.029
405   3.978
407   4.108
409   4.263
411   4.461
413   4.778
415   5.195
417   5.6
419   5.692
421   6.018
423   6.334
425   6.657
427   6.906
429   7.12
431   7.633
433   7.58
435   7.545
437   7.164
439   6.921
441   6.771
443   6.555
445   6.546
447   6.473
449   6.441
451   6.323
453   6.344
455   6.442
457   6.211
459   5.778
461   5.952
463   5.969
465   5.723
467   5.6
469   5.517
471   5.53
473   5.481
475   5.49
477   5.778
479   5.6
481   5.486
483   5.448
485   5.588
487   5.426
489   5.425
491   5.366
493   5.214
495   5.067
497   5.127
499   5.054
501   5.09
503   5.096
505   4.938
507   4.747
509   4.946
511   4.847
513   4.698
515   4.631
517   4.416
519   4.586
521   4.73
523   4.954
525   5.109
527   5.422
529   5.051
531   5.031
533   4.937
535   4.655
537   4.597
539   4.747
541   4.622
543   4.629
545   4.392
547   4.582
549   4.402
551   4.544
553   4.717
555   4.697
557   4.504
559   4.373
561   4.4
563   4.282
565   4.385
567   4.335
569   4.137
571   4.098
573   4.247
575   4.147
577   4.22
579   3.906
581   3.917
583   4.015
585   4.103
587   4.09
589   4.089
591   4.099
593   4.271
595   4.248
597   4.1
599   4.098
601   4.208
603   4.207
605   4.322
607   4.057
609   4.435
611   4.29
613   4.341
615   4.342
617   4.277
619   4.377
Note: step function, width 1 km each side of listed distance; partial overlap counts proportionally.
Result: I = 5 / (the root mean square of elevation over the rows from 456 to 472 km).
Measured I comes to 0.86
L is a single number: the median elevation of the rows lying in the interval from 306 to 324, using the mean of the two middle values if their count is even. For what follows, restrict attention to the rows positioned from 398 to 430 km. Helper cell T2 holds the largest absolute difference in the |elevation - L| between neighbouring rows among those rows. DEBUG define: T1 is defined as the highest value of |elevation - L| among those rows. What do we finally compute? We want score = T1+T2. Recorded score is 3.4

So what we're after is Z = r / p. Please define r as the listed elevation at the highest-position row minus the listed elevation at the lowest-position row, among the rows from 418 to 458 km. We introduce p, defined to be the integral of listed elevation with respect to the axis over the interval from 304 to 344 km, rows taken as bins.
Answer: 0.002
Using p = 304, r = 0.5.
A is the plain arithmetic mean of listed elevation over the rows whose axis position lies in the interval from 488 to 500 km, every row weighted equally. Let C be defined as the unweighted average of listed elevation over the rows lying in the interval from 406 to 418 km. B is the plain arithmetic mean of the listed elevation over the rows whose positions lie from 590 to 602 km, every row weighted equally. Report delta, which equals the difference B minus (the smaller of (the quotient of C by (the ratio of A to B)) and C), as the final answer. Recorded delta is 0.4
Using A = 5.2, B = 4.2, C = 5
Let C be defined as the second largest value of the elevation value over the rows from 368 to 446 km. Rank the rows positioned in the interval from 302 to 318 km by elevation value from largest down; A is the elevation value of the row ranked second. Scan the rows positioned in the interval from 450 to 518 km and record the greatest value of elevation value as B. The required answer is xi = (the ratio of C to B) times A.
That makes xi 8.3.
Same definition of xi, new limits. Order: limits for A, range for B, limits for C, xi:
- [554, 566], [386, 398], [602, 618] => 2.8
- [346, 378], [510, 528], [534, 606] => 6.9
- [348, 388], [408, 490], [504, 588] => 5.2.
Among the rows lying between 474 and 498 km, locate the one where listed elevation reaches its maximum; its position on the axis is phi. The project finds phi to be 477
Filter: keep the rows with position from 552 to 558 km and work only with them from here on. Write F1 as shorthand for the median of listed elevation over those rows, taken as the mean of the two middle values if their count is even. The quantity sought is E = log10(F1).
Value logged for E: 0.67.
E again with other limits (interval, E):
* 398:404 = 0.63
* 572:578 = 0.63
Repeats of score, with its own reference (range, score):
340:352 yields 1.4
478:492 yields 1.8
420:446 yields 1.5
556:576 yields 3.1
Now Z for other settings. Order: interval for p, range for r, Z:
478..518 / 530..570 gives -0.004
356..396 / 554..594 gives -0.001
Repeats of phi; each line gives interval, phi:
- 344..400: 345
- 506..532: 527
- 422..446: 431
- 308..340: 331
